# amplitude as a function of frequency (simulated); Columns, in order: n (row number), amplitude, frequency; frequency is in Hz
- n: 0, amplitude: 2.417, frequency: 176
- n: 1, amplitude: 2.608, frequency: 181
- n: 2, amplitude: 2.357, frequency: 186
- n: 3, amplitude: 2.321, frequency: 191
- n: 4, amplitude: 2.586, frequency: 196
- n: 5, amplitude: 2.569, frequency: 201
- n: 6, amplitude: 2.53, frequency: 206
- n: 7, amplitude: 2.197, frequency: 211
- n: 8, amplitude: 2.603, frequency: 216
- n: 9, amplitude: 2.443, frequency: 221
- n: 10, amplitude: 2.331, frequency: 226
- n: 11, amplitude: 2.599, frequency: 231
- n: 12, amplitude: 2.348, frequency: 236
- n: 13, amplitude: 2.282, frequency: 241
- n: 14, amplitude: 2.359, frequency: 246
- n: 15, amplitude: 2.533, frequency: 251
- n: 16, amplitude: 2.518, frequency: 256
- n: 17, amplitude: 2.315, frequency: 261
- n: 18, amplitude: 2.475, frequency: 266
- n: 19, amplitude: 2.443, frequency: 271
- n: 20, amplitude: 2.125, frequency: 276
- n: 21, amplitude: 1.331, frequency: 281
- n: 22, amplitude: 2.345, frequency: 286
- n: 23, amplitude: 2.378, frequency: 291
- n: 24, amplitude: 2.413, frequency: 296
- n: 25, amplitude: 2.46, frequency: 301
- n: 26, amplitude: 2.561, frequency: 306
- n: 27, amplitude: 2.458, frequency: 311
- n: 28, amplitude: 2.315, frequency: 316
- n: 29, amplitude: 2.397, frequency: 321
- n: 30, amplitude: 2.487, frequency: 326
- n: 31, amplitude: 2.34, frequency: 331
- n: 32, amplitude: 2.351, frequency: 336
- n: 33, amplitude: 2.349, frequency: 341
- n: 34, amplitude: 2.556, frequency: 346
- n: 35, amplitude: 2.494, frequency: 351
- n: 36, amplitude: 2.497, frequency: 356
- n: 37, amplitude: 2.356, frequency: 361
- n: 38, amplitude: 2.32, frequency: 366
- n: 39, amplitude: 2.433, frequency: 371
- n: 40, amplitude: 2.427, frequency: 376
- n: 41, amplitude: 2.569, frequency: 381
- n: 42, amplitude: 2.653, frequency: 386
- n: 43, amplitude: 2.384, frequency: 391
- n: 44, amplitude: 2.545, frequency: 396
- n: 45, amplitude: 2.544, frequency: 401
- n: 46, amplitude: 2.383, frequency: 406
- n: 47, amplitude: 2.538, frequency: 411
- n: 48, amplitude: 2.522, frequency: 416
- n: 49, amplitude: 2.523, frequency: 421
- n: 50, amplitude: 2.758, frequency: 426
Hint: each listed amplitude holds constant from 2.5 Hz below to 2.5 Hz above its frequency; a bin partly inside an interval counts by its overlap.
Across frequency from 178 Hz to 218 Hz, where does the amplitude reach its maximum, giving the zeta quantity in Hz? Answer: 181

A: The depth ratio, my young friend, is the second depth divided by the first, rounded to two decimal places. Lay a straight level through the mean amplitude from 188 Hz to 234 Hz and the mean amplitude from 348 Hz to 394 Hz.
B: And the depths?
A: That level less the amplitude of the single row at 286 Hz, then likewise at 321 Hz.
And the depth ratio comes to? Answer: 0.55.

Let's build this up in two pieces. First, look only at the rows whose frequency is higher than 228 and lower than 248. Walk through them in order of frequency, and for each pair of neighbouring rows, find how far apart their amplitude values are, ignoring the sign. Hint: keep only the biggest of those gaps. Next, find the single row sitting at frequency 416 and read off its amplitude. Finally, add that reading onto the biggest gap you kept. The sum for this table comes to 2.77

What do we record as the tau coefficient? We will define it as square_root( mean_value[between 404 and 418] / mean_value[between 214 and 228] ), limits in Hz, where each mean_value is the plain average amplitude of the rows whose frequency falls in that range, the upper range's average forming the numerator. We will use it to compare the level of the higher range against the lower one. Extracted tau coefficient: 1.00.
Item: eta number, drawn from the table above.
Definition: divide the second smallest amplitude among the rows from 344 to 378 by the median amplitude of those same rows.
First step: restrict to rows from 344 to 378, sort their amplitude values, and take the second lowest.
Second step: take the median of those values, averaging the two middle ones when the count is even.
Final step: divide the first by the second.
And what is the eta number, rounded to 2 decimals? 0.97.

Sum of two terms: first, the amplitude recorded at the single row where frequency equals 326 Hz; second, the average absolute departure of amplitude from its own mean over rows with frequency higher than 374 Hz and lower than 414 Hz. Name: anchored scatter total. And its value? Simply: 2.57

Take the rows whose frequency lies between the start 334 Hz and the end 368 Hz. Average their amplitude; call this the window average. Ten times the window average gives 24.2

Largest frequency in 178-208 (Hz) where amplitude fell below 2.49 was 191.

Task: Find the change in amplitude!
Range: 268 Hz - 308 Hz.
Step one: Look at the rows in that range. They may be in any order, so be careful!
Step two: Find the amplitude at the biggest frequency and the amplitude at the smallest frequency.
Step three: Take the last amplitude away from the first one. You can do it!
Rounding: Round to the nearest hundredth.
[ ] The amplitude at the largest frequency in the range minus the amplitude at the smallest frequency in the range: 0.12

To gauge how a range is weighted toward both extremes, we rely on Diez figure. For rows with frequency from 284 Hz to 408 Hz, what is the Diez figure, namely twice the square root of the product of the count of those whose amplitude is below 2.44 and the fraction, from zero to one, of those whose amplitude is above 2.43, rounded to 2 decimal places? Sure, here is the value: 5.18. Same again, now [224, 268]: 2.98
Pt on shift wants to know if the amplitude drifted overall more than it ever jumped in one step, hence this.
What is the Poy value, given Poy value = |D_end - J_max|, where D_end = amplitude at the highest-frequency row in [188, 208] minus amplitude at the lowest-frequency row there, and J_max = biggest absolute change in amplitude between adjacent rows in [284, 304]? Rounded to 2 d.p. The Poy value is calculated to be 0.16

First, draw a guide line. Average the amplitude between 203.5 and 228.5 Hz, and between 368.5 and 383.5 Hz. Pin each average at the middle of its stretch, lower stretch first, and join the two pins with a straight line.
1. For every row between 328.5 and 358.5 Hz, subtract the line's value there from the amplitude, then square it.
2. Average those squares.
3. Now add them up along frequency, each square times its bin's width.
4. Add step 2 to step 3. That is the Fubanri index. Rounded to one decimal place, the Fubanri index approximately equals 0.3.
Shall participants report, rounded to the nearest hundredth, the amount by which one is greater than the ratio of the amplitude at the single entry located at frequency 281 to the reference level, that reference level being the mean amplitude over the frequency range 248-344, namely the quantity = 0.43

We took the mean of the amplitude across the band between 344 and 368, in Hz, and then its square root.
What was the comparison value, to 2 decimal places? 1.56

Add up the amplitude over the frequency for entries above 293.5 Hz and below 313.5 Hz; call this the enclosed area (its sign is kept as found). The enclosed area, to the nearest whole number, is 49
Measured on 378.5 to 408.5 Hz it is 75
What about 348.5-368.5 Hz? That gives 48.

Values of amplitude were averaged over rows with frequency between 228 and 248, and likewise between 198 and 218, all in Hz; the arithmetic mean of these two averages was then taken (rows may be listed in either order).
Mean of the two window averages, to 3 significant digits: 2.44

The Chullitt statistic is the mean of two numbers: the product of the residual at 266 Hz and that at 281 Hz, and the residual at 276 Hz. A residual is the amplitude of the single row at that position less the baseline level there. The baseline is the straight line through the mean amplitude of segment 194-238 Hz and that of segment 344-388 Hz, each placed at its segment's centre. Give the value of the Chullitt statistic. -0.18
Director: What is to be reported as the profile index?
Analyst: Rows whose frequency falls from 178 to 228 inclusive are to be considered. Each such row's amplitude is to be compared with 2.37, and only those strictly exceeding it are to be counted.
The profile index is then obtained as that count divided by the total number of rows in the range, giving 0.600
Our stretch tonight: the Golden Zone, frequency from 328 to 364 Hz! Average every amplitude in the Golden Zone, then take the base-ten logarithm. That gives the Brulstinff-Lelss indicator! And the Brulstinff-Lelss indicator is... 0.384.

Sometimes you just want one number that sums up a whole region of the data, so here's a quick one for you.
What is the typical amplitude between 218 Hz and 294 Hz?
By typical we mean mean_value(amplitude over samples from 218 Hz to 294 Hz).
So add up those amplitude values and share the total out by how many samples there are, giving 2.32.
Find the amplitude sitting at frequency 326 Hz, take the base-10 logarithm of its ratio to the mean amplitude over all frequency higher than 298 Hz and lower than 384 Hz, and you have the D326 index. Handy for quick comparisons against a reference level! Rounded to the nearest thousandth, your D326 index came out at 0.009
